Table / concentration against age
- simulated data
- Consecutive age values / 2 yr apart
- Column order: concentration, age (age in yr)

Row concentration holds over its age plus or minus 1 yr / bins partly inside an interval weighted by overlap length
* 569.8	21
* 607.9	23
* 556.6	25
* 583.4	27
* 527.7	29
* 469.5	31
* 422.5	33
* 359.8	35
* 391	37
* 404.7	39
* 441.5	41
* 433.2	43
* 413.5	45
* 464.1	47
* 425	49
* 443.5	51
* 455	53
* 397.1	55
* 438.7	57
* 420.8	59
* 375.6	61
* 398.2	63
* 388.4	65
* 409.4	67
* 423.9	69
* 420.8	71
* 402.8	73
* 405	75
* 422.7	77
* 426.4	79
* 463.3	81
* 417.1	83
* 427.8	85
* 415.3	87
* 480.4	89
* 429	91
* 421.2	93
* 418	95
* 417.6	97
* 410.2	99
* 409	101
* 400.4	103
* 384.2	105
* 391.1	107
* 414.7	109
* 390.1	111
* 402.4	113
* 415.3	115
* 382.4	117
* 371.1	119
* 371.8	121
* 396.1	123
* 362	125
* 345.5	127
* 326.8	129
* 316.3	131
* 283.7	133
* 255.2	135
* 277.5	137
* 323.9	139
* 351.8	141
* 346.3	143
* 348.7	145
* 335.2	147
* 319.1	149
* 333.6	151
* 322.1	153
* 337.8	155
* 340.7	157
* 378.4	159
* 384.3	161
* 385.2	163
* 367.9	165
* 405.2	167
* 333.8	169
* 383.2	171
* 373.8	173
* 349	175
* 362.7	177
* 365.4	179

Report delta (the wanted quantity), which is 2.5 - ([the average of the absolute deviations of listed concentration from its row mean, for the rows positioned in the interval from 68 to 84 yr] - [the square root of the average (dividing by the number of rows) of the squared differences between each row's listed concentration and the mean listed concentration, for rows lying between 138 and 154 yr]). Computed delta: 3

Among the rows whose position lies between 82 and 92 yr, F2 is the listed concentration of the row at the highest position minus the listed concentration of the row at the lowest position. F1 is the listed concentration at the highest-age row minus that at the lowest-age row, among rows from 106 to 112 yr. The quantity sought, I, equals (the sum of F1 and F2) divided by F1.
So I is -10.9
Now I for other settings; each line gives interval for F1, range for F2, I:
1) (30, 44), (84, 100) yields 1.5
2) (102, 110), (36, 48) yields 6.1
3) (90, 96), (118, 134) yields 8.9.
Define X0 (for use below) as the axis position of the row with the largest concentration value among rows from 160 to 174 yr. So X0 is 167 yr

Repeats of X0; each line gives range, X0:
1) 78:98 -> 89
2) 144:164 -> 163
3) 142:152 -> 145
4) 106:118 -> 115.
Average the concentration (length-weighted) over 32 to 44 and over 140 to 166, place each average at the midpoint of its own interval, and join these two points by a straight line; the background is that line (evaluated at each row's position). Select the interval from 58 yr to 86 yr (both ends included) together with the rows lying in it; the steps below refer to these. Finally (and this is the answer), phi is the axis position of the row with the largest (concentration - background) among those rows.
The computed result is 81 yr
